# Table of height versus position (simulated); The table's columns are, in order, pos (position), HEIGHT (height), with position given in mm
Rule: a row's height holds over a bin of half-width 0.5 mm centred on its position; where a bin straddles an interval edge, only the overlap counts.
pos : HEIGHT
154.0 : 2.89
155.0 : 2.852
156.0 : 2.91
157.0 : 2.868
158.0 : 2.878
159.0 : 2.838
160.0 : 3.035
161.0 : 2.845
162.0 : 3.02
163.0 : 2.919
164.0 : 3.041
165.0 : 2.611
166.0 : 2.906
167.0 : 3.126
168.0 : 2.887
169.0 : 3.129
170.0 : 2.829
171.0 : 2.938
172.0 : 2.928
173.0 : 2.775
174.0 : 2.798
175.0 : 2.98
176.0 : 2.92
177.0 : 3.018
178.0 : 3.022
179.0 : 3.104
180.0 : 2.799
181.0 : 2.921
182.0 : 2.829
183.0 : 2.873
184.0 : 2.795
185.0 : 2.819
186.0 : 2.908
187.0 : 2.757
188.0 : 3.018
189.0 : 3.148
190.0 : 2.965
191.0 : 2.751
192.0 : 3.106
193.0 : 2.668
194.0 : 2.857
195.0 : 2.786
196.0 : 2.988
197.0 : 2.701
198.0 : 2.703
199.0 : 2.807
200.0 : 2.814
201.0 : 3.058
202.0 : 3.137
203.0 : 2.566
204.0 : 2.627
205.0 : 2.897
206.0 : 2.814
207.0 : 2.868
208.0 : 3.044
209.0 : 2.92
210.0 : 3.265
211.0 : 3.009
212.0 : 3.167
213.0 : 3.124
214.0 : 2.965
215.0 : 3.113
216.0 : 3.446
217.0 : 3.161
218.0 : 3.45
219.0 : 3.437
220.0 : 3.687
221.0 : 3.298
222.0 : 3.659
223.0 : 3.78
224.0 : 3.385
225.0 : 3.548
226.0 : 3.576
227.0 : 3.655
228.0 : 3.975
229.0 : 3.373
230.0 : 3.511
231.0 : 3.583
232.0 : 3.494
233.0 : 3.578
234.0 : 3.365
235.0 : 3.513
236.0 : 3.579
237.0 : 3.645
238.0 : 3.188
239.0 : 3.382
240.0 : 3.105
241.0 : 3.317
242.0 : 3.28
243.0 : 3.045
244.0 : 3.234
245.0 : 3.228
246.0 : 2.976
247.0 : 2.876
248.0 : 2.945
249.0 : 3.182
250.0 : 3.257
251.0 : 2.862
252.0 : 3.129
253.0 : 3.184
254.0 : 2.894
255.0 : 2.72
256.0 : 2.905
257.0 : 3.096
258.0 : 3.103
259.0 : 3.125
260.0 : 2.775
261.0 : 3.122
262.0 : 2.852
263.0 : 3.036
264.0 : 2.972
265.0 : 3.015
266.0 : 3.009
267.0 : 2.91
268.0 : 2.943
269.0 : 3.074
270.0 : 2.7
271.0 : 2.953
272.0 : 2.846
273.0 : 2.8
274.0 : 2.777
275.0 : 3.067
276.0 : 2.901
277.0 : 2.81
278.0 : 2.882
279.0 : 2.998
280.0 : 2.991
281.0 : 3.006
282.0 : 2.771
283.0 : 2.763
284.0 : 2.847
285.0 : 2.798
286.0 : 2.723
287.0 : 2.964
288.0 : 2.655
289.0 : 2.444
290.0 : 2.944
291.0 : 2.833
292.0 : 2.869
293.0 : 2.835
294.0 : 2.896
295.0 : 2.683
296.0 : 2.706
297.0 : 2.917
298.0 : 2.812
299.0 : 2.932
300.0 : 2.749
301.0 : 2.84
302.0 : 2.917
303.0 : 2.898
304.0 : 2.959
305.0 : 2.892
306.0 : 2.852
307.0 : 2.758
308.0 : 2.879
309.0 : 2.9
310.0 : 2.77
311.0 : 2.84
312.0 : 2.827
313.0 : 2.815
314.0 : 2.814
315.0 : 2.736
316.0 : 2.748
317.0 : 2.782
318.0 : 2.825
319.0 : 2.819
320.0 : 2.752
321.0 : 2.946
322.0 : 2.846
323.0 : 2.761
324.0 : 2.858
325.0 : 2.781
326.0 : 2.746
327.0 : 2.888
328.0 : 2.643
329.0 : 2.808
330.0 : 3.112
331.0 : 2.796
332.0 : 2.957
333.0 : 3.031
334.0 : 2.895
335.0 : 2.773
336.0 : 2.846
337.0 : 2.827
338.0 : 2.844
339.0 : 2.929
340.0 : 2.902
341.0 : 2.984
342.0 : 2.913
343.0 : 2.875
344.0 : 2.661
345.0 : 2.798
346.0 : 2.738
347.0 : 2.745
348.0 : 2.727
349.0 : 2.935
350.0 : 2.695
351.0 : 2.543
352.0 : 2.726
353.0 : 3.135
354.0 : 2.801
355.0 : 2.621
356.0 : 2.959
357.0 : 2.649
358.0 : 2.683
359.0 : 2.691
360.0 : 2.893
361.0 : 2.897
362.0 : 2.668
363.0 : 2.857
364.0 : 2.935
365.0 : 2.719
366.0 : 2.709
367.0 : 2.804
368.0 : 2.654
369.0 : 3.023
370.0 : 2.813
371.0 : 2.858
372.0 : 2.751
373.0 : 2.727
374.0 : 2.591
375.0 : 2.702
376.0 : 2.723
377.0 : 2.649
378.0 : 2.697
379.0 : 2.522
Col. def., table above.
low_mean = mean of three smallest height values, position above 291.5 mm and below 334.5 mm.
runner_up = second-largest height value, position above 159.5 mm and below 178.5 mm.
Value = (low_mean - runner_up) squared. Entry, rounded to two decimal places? 0.20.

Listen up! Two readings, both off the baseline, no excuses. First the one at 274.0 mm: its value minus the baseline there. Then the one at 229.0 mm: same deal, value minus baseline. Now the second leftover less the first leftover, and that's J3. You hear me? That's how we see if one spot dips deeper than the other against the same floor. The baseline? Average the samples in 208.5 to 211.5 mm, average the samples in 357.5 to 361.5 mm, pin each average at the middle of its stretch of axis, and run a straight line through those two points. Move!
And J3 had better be 0.51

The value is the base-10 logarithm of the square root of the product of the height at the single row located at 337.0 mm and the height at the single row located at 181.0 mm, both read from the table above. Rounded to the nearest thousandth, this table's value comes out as 0.458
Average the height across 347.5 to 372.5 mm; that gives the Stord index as 2.79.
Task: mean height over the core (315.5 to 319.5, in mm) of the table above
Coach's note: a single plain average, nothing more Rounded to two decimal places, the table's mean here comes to 2.79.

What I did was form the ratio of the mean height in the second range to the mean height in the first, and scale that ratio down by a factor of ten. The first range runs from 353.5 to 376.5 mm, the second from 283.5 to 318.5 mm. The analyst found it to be 0.102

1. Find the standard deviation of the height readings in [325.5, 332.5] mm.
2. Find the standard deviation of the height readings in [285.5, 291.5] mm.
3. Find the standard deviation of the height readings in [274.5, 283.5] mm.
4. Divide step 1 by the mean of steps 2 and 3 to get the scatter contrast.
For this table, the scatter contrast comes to 1.0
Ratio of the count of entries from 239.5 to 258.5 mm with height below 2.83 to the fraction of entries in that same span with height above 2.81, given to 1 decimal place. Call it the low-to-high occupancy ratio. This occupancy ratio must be 1.1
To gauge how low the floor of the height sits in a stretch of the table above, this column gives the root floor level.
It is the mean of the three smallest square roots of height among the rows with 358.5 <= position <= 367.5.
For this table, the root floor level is 1.64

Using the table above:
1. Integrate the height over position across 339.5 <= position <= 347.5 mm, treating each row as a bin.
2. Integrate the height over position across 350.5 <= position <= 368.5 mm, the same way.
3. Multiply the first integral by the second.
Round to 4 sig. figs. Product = 1130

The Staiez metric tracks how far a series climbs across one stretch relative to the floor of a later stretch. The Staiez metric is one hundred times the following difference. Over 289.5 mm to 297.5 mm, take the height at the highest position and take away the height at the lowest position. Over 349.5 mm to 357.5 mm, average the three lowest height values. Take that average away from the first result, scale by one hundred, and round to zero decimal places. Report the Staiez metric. -263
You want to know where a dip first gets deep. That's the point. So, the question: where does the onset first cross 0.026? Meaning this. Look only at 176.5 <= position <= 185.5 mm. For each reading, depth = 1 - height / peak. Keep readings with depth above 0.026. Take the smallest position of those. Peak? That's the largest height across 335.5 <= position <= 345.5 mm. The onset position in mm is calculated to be 180.0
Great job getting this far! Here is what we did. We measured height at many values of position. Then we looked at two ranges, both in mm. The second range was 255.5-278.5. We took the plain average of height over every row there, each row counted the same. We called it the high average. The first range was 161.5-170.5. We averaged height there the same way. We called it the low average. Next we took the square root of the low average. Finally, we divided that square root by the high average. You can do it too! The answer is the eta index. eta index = 0.583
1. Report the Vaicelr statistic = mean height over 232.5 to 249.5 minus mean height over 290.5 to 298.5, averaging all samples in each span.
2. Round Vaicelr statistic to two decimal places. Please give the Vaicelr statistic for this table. 0.44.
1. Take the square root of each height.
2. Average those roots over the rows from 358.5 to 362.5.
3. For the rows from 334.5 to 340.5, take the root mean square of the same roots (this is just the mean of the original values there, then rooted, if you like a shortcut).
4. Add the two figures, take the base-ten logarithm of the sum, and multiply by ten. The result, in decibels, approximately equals 5.26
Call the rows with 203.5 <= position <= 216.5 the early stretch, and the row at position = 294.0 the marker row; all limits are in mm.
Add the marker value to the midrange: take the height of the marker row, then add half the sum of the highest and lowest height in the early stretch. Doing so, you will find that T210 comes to 5.93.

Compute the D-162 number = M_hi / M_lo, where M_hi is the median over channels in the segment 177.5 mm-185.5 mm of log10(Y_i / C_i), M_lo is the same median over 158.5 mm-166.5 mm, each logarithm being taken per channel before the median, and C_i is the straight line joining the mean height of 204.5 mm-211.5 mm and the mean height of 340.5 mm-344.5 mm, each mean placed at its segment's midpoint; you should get 1.5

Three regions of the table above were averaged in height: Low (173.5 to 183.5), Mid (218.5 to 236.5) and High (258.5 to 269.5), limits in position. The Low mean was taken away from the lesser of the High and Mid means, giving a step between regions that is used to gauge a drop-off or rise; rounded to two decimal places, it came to 0.06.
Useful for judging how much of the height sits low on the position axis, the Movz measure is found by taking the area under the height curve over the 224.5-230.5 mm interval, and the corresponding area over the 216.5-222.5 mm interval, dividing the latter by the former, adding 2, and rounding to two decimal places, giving 2.96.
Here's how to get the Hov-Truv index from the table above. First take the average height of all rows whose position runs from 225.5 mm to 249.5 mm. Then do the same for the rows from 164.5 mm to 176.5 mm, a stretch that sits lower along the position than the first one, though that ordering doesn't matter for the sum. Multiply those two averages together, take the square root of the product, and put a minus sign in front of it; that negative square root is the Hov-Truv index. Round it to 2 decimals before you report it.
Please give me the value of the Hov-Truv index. -3.12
